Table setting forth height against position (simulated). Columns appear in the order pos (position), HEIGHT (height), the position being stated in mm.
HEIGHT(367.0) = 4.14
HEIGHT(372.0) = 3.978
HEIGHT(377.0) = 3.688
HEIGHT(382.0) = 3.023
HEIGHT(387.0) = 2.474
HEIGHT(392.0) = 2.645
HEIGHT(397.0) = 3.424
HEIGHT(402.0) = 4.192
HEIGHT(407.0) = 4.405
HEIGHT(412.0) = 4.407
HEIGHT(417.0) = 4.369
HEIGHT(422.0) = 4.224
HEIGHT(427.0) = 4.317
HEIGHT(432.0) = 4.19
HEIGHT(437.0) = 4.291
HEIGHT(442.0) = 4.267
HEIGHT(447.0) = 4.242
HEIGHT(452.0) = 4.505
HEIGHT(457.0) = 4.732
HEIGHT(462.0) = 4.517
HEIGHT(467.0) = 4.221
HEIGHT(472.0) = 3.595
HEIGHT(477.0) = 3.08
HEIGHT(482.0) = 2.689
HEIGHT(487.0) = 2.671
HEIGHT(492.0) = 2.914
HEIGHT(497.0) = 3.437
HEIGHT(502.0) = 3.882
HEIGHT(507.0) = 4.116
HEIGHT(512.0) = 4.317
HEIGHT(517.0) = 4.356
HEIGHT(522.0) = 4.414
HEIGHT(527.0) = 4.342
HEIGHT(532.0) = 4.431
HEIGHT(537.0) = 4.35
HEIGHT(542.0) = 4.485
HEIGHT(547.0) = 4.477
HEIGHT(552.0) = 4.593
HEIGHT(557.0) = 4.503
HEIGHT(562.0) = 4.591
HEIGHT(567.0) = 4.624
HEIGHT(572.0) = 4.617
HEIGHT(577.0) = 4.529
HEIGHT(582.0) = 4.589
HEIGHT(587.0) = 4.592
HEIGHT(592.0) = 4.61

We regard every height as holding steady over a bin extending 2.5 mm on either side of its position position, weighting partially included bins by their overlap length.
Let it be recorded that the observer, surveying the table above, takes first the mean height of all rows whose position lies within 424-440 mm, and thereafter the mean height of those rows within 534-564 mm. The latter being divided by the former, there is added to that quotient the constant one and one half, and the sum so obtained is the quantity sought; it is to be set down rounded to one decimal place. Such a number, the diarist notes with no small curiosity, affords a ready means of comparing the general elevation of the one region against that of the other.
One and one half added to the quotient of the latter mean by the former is 2.6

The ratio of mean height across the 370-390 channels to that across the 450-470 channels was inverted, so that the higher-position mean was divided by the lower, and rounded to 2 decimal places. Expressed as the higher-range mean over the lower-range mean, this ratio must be 1.37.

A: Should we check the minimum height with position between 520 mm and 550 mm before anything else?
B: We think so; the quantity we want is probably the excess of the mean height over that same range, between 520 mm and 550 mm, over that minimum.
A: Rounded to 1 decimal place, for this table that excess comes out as 0.1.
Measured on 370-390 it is 0.8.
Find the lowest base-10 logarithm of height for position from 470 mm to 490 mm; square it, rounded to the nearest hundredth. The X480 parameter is 0.18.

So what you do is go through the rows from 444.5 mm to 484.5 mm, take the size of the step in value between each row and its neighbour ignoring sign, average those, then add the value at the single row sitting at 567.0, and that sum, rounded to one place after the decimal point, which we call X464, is 5.0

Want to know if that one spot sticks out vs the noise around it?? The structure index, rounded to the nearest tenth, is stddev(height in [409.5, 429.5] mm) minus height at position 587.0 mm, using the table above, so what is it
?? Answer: -4.5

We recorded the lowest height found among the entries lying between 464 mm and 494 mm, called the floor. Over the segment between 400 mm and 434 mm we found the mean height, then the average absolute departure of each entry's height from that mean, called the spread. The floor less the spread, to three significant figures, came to 2.59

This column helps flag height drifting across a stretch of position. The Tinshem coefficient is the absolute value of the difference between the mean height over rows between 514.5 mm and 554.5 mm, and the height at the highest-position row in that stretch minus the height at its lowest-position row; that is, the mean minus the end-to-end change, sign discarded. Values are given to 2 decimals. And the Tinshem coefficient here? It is 4.19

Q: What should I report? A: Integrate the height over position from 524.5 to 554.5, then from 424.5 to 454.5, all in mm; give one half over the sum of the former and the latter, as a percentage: 0.191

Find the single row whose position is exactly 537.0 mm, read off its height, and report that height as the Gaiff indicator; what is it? 4.35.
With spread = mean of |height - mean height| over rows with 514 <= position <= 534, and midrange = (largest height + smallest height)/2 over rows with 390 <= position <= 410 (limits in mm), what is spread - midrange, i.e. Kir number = -3.5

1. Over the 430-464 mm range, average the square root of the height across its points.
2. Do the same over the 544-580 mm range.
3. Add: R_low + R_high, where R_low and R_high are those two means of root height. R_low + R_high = 4.23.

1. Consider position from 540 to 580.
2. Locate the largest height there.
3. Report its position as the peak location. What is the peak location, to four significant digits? 567.0 mm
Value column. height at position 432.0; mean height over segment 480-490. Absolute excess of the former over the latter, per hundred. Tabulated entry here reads 0.015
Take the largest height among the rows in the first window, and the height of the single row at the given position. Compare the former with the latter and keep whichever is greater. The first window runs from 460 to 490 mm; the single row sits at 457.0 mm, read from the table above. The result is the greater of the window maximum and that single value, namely 4.73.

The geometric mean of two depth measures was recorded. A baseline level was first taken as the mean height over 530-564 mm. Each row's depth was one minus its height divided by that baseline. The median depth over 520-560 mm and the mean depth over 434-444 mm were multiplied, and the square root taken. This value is 0.019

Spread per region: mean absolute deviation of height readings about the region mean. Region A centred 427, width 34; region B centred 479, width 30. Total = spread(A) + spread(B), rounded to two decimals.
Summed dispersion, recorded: 0.53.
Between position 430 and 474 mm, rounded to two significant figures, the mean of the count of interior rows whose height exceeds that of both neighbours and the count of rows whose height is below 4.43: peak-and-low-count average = 4.0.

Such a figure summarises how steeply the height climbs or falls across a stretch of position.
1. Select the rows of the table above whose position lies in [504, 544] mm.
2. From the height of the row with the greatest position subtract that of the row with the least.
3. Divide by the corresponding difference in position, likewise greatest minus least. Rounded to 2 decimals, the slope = 0.01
